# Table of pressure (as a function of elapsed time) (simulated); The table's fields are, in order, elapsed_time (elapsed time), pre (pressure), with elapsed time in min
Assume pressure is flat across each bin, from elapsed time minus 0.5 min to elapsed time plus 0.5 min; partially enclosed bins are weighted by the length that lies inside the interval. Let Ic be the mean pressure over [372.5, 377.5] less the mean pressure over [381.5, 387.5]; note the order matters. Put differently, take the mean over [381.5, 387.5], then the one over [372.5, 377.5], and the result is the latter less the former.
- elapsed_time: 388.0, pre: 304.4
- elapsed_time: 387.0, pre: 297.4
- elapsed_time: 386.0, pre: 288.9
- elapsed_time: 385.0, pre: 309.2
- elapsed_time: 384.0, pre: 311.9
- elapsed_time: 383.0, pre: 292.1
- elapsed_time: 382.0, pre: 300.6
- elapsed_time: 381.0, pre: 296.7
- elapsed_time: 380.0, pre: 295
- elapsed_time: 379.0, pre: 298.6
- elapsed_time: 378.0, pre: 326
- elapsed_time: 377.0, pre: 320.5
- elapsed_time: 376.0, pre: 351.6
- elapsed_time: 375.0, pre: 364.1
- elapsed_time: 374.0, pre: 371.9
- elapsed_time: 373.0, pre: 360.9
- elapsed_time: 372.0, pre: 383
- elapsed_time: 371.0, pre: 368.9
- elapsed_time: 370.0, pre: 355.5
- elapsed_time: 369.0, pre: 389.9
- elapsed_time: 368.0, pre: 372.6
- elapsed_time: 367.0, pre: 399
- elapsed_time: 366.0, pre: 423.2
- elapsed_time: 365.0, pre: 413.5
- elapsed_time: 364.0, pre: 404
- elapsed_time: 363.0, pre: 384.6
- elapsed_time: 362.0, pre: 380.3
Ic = 54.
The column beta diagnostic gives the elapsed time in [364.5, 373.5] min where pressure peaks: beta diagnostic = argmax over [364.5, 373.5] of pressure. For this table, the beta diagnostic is 366.0 min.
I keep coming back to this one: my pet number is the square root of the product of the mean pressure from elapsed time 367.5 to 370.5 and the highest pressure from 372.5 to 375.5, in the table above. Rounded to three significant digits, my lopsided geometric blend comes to 372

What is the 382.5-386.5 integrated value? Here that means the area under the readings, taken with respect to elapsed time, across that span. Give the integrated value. 1202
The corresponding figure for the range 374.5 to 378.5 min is 1362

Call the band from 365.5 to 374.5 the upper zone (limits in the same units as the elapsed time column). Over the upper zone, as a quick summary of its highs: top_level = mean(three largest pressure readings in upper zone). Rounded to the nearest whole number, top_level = 404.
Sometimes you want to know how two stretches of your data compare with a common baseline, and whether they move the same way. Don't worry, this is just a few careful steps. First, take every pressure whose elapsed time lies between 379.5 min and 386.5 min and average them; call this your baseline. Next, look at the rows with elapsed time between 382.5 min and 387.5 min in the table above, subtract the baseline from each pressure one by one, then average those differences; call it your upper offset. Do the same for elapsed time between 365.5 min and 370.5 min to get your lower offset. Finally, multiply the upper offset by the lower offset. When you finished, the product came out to 62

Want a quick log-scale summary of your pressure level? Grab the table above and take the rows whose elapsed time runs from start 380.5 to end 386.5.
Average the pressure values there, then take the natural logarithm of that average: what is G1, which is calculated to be 5.70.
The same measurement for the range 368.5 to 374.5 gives 5.92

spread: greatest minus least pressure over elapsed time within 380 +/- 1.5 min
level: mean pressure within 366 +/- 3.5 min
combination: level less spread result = 395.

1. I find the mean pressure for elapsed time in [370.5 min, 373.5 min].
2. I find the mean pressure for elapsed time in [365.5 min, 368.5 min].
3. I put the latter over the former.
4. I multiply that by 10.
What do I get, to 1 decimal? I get 10.7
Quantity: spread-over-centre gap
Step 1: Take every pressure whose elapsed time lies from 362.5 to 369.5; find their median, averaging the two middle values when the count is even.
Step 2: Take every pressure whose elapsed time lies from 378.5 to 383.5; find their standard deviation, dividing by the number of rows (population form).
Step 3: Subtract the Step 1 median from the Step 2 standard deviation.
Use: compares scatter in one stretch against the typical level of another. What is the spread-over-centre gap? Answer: -396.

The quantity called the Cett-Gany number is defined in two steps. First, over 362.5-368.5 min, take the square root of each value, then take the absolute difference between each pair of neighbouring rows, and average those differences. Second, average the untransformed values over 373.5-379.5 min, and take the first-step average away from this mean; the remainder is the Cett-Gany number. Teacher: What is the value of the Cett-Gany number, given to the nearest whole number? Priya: 338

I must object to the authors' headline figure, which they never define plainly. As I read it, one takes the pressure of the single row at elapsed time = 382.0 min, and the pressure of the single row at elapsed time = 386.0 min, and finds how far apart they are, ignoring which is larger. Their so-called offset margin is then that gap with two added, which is 14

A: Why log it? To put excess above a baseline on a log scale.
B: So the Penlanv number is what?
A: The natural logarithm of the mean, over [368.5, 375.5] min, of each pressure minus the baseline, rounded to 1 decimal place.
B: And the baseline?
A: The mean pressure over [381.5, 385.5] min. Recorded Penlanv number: 4.2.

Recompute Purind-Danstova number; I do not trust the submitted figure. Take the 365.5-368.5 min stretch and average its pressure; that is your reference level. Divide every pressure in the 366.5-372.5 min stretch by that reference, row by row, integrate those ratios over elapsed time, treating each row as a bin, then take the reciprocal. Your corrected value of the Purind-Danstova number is 0.18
